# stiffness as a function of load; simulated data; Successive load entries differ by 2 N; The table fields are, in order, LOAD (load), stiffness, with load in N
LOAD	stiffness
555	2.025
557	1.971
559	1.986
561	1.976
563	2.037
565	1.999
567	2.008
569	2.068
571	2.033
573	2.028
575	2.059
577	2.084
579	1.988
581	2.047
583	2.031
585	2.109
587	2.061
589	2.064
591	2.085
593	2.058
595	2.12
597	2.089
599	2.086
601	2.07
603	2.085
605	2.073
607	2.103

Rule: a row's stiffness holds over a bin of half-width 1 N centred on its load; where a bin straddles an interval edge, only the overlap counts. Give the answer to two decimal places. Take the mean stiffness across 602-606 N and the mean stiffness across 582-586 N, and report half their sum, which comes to 2.07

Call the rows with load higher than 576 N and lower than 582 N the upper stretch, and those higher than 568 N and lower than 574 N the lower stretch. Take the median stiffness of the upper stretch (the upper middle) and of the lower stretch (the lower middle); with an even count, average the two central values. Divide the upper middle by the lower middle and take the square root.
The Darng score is 1.00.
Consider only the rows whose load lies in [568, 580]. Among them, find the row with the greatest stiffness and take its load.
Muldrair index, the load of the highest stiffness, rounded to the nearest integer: 577 N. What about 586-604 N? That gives 595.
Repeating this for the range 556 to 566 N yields 563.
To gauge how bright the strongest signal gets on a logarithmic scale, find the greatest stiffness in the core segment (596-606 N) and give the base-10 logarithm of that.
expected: 0.320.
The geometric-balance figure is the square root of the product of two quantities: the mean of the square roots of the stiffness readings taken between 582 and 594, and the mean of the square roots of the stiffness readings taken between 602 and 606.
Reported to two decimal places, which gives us 1.44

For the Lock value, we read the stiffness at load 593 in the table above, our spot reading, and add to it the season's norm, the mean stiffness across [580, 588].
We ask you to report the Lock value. 4.12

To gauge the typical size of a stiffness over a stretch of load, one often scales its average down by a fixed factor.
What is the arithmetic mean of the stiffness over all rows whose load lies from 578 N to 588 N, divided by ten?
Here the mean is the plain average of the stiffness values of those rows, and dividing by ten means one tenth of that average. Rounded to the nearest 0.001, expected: 0.205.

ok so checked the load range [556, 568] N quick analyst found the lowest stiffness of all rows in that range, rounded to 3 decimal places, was 1.971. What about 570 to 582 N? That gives 1.988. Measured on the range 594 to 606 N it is 2.070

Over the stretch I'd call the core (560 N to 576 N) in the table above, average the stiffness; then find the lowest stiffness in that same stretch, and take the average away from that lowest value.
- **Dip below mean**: -0.050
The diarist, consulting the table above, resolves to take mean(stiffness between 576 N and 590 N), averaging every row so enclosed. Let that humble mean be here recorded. 2.05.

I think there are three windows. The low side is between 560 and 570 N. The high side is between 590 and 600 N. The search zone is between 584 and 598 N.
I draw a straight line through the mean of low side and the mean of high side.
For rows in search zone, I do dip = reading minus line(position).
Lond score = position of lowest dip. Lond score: 593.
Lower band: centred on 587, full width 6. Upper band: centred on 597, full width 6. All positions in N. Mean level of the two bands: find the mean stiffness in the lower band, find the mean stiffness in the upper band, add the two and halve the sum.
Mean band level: 2.09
